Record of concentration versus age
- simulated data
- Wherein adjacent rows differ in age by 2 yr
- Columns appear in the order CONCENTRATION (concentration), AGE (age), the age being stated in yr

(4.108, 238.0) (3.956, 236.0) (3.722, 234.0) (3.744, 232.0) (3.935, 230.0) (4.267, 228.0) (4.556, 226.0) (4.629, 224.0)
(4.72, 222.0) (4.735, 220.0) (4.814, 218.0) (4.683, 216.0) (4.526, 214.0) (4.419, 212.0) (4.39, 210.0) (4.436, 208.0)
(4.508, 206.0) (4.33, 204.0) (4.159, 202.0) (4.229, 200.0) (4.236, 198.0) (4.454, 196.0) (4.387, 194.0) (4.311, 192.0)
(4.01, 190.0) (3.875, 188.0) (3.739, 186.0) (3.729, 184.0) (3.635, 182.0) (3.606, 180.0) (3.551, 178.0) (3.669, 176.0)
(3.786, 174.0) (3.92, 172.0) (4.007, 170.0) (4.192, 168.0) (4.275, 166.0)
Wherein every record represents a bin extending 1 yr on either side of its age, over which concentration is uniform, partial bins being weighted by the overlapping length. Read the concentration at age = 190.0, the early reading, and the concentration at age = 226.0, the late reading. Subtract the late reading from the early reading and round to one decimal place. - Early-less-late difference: -0.5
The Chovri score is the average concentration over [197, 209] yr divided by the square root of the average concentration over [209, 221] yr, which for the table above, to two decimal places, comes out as 2.01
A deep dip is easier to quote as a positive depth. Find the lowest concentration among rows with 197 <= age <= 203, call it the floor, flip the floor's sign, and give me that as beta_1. -4.16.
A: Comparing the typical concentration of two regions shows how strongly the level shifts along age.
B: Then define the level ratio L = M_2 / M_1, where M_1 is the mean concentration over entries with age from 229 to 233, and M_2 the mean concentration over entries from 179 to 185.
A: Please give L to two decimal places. 0.95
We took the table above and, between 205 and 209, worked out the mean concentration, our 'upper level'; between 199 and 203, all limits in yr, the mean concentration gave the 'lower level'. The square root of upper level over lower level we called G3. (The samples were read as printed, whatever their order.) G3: 1.03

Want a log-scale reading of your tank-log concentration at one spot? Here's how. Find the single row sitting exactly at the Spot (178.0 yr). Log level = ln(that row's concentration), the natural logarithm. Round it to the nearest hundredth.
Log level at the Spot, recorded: 1.27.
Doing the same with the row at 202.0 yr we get 1.43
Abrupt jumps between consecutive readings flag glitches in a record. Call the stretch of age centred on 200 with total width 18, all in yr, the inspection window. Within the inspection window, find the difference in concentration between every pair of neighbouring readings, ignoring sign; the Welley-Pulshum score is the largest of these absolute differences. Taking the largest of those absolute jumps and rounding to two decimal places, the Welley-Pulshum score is 0.22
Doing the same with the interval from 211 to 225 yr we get 0.16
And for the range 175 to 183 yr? 0.12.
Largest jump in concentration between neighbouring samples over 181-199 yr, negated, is -0.301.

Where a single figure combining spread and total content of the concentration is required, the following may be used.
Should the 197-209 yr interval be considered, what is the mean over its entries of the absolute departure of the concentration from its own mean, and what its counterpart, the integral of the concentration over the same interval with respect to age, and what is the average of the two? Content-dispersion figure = 26.0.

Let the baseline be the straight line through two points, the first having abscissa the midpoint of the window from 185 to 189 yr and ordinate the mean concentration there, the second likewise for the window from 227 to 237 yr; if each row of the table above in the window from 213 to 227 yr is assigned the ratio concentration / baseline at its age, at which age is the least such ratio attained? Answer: 226.0 yr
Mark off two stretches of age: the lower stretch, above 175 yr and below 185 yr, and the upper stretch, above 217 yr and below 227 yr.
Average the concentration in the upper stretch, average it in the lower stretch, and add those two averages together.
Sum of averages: 8.3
